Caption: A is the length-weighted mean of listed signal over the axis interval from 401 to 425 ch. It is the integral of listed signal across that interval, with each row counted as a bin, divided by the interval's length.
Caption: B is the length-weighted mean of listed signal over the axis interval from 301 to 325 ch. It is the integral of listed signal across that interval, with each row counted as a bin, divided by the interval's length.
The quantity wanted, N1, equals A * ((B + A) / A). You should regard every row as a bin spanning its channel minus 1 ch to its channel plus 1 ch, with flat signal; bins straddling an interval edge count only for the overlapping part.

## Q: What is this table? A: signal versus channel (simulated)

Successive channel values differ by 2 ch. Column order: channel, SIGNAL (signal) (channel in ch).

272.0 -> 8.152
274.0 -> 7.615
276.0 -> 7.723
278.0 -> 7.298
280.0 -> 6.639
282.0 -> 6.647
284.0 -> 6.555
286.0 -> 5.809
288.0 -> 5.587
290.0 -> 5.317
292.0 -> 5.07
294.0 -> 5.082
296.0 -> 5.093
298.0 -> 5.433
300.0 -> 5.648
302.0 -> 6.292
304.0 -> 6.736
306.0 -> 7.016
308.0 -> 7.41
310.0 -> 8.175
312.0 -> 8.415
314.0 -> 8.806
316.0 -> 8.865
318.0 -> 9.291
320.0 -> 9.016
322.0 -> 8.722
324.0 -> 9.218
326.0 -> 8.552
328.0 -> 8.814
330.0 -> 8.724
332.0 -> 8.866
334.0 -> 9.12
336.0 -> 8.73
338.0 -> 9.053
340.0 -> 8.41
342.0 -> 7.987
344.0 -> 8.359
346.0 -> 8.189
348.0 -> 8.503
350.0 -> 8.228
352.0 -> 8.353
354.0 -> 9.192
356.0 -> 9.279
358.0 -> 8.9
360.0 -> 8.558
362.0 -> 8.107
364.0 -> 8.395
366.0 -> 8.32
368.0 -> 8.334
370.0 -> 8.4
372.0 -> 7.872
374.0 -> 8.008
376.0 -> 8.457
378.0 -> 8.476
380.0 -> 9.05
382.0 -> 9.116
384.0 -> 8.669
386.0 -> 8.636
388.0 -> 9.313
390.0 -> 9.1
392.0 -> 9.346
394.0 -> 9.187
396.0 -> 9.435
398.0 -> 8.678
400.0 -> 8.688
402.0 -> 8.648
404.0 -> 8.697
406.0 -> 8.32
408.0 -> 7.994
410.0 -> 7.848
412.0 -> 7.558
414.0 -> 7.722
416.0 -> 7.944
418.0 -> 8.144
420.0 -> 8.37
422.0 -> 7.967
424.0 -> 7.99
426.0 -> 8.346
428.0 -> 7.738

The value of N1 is 16.3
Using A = 8.1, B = 8.16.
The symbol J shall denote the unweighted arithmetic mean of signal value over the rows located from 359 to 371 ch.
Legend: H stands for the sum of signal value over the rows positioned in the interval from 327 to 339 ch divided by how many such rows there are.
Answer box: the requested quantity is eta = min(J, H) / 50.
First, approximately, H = 8.88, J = 8.4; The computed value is 0.167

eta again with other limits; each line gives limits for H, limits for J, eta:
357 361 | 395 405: 0.175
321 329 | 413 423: 0.161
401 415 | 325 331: 0.162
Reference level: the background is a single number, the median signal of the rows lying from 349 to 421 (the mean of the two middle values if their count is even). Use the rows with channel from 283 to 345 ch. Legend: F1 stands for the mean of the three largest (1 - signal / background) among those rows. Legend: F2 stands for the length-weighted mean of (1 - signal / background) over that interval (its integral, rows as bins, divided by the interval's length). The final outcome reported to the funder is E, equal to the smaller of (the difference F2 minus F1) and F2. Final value -0.292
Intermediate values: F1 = 0.40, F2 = 0.108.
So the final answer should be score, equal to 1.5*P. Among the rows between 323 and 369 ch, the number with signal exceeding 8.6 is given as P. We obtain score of 15.0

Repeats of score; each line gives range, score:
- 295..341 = 18.0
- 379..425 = 19.5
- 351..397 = 18.0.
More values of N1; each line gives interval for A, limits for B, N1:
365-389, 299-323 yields 16.4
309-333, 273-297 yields 15.0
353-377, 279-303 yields 14.2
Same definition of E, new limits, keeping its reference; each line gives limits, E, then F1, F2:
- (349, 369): -0.041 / 0.03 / -0.012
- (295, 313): -0.153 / 0.36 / 0.210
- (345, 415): -0.100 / 0.09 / -0.011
